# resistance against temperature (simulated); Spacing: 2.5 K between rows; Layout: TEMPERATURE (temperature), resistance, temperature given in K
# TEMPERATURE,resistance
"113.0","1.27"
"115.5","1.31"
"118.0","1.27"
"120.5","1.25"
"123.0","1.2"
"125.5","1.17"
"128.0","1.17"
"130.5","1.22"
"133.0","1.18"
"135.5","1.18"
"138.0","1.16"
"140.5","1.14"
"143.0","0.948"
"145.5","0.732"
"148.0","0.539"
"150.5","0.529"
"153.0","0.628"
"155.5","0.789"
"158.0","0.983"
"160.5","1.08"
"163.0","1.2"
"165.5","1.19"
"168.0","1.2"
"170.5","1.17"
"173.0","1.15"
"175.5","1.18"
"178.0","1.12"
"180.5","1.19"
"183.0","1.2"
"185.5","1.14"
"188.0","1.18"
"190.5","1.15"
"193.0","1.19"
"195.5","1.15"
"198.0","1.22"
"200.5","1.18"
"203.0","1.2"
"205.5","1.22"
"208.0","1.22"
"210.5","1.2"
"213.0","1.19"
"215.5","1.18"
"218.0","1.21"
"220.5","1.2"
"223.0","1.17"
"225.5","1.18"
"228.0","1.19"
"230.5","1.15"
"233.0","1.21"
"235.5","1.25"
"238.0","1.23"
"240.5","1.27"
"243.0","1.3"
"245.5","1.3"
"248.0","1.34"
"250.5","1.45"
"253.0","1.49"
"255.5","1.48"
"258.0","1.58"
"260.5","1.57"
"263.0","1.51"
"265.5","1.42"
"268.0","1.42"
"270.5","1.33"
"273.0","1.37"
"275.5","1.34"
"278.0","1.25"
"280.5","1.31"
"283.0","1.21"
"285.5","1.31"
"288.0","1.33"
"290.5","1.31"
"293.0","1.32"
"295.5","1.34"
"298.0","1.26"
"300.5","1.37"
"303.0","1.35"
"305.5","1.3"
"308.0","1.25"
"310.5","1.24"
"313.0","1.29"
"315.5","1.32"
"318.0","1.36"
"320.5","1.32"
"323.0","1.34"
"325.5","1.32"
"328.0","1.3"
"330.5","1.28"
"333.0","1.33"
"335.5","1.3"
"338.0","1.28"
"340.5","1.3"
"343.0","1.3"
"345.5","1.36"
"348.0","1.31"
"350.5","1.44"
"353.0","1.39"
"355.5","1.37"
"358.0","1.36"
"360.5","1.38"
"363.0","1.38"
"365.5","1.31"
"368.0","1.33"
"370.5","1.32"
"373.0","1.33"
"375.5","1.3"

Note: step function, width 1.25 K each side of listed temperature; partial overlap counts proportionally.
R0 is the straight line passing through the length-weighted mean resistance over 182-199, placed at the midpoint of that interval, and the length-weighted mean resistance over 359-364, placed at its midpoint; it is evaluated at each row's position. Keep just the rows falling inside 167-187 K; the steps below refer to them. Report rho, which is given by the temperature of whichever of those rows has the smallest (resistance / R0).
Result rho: 178.0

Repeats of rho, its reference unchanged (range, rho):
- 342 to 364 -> 343.0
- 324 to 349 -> 338.0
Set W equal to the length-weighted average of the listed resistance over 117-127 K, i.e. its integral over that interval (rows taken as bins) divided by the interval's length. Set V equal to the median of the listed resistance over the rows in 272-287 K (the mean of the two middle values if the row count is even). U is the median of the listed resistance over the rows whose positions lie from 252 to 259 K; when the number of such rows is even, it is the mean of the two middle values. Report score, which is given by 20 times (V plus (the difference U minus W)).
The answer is 31.6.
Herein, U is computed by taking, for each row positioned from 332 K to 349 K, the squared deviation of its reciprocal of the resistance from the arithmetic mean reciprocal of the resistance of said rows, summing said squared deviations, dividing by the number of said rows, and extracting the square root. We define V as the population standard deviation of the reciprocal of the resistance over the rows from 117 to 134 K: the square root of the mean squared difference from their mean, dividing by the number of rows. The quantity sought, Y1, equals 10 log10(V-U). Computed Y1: -20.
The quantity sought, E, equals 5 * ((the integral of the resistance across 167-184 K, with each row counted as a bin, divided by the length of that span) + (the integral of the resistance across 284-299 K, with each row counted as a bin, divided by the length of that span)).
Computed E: 12.4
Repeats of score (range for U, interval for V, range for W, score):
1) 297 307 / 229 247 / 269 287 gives 25.4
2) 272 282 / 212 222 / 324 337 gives 24.3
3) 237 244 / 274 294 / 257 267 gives 21.3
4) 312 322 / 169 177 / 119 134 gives 25.8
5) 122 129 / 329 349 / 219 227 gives 25.7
